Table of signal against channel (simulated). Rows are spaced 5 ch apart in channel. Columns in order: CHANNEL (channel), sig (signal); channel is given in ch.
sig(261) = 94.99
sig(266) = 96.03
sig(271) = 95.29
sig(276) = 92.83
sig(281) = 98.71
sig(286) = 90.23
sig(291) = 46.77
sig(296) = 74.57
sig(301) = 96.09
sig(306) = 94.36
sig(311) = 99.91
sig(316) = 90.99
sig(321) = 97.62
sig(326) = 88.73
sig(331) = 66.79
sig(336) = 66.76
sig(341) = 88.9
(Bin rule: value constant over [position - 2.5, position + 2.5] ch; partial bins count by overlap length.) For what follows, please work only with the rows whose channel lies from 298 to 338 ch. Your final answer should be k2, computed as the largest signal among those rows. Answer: 99.91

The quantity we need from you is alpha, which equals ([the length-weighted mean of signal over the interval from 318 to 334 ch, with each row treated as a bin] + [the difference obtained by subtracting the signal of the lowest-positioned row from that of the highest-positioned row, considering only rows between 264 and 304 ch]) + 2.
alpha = 86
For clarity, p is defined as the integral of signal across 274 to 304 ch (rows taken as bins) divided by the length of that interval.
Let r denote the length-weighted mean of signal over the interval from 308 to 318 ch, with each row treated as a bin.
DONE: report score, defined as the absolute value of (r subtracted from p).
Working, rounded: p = 83.2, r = 96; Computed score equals 12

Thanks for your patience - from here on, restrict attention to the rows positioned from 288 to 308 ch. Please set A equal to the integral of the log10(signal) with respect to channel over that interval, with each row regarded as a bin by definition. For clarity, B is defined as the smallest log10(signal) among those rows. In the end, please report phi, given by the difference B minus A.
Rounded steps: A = 37.5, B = 1.67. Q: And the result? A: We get -35.8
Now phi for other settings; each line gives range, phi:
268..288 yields -37.5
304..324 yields -37.6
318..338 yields -36.2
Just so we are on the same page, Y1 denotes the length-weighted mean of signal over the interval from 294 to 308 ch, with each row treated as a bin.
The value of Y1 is 89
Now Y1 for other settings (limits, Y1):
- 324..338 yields 74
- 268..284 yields 95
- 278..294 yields 79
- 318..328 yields 93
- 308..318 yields 96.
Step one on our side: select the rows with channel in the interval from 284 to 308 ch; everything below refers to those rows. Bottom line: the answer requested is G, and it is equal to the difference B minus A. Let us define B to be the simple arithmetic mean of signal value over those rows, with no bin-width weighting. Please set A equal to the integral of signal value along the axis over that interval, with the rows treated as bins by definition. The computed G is -1837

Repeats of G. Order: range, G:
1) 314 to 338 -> -1893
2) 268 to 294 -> -2120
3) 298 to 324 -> -2381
